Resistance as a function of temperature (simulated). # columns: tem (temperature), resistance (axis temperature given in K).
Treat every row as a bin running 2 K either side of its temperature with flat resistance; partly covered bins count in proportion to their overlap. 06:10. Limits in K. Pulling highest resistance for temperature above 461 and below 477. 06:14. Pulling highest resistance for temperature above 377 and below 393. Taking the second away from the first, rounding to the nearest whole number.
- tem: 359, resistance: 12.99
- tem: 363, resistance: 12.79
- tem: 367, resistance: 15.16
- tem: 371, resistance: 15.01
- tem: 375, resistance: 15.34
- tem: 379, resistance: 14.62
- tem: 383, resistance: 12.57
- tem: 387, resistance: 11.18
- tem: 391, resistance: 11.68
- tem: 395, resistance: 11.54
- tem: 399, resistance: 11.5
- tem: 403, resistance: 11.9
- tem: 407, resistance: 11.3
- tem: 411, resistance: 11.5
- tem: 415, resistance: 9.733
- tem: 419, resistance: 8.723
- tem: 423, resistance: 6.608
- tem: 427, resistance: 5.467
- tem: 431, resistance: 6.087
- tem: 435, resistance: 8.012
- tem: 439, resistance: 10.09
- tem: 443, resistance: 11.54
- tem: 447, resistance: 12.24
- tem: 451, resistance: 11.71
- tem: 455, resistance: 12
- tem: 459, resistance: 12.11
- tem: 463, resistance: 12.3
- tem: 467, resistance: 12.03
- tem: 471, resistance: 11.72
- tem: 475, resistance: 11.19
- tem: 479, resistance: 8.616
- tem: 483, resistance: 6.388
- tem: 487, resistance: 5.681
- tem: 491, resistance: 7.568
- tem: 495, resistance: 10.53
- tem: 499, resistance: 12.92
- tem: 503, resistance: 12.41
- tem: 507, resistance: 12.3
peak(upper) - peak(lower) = -2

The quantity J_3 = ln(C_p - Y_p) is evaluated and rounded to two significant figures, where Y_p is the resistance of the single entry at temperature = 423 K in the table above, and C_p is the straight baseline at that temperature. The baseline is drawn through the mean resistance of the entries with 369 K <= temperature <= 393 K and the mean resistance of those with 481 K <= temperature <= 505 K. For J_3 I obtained 1.7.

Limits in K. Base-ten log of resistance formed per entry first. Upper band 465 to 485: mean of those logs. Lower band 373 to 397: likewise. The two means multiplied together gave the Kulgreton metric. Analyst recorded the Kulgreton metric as 1.09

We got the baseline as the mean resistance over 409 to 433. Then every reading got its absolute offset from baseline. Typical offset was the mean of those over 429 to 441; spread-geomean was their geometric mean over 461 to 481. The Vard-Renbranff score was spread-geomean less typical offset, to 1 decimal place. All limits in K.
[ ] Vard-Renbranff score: 1.3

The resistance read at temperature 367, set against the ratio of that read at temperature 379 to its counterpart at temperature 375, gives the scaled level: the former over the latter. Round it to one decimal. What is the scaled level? 15.9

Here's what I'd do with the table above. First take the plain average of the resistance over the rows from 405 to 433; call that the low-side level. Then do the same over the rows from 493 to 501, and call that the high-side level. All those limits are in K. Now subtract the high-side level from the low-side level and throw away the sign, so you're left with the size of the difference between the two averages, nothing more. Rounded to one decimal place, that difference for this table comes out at 3.2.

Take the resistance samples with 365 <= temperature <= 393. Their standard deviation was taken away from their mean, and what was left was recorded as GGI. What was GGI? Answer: 12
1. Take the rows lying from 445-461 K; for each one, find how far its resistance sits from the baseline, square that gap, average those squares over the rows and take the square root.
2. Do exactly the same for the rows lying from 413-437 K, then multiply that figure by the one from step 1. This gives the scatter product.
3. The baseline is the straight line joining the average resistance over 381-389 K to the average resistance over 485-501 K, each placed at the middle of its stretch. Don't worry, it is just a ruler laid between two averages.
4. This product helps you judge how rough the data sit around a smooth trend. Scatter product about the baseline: 6.9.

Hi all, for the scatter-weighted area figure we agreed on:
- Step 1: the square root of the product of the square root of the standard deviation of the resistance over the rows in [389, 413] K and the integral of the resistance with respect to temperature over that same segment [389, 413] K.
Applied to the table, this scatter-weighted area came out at 11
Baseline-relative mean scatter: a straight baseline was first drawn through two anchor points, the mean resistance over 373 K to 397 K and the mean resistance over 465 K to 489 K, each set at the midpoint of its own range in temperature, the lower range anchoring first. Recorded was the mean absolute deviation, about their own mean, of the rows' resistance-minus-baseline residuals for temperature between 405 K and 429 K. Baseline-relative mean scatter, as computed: 1.7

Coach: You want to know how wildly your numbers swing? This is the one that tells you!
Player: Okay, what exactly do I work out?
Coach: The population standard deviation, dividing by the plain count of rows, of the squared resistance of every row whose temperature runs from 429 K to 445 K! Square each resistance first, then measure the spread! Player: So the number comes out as 37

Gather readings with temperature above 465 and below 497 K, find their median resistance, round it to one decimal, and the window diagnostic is 9.6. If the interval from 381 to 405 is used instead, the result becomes 11.6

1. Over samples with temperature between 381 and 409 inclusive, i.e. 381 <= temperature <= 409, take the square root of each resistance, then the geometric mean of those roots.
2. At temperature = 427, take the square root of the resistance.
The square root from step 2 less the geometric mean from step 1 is -1.1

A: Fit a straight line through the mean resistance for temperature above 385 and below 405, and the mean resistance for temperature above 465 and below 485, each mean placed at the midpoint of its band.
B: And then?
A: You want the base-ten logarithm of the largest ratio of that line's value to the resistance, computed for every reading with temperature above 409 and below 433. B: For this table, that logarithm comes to 0.30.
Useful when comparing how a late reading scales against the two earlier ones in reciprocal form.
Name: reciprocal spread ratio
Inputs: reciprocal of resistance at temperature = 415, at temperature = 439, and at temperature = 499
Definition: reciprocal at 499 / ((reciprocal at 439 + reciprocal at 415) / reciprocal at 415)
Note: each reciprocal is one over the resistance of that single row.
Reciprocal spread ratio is 0.039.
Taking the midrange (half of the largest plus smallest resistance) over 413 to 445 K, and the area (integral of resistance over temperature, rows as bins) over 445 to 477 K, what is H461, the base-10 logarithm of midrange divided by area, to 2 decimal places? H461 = -1.65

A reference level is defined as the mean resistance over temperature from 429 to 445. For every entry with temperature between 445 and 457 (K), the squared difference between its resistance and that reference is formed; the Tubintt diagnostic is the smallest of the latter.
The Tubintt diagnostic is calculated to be 7.7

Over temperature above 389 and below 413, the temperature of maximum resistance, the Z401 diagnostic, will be 403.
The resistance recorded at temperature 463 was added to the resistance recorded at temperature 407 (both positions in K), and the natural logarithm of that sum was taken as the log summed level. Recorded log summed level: 3.2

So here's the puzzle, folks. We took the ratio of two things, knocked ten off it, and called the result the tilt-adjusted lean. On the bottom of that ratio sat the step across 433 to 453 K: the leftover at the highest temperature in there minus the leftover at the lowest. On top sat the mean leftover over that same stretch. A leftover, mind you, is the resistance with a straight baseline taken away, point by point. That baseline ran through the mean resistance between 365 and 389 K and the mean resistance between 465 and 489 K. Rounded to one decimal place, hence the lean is -10.0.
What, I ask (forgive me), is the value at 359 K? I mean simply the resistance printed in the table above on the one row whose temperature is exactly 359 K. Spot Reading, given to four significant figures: 12.99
